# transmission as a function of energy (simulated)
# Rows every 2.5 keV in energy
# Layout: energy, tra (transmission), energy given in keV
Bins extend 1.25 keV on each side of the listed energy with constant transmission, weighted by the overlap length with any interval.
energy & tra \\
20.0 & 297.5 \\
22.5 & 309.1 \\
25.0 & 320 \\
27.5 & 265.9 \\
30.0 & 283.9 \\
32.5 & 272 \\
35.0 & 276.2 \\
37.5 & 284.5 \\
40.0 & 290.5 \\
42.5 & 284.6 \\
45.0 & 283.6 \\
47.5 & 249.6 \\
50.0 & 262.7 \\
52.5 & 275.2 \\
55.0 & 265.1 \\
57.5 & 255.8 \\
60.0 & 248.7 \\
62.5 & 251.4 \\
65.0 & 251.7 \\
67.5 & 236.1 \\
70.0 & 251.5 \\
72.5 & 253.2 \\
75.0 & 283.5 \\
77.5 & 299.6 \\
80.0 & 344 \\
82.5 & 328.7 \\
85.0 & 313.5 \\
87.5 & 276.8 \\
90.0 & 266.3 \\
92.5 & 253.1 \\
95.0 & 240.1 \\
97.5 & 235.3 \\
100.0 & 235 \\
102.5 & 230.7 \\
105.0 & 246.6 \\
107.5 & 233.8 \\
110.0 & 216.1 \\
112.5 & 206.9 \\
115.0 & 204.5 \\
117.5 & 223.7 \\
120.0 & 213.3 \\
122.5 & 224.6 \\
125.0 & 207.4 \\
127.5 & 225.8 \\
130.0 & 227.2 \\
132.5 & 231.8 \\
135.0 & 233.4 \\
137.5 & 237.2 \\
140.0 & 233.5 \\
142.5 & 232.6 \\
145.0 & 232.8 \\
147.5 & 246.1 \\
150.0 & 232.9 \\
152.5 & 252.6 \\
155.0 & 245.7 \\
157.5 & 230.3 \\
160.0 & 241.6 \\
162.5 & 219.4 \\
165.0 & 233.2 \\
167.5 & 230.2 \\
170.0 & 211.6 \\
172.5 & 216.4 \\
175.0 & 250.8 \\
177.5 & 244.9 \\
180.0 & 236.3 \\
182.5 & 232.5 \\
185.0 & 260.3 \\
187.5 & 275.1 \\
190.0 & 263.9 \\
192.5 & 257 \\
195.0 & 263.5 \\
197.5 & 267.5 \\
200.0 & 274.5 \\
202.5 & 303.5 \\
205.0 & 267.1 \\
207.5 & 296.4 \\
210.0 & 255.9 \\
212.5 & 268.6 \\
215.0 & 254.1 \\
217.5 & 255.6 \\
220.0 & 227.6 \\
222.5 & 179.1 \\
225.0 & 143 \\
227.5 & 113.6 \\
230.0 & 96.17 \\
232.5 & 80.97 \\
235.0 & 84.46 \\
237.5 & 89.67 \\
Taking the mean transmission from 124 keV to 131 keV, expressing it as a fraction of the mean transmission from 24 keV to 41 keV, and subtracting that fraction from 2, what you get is 1.2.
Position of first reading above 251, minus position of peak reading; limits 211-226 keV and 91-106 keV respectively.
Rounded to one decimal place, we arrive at 120.0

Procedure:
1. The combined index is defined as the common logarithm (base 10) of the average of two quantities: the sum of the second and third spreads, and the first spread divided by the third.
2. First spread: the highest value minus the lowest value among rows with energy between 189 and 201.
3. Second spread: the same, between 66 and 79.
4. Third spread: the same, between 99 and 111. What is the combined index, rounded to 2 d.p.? 1.67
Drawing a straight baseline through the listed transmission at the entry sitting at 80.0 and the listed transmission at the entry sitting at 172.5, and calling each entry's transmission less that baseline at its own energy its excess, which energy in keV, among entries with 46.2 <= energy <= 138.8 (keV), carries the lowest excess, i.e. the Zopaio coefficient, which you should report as 47.5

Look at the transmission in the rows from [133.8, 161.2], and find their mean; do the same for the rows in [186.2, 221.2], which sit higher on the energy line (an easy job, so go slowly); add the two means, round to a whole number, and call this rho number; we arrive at 505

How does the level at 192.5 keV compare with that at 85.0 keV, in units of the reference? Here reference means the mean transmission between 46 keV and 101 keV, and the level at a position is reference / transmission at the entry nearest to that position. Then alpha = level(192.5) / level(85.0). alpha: 1.22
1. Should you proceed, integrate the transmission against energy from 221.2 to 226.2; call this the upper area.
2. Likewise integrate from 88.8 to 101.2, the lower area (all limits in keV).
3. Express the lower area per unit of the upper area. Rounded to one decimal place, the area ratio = 3.8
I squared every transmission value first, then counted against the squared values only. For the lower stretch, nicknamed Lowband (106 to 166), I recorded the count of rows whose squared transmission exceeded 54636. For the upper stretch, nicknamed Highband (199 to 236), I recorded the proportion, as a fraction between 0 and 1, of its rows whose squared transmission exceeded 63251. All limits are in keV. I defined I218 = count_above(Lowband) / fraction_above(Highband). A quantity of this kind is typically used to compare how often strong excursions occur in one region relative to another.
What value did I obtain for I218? 11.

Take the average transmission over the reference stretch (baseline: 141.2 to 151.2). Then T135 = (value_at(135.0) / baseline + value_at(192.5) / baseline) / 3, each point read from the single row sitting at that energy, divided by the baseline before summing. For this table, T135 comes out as 0.692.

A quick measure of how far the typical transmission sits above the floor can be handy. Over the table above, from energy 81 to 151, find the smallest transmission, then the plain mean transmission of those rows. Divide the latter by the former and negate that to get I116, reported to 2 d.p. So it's -1.17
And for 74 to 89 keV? -1.11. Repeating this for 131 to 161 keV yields -1.03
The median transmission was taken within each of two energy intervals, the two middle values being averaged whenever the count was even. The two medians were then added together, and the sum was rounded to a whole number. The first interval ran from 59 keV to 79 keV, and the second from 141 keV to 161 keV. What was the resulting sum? 489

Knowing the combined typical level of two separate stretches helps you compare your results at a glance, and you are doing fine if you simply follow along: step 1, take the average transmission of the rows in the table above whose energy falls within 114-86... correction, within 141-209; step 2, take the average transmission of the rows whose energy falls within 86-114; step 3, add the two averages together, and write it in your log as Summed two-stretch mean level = 489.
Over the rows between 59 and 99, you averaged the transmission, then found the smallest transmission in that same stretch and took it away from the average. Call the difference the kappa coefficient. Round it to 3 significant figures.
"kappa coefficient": 35.5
